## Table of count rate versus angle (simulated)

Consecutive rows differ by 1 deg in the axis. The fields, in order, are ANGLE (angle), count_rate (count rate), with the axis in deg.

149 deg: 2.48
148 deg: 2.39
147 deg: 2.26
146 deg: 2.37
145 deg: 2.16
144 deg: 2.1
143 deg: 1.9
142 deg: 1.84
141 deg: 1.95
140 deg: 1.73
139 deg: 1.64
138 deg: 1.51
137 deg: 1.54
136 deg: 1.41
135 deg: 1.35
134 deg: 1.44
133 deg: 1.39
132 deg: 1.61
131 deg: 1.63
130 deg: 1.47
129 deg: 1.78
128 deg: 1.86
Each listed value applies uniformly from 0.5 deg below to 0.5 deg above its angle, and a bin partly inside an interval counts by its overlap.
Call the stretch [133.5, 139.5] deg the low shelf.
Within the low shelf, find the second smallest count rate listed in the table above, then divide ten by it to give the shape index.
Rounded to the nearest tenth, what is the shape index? 7.1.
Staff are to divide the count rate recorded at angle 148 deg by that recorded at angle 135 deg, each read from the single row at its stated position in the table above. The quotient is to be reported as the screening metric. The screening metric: 1.8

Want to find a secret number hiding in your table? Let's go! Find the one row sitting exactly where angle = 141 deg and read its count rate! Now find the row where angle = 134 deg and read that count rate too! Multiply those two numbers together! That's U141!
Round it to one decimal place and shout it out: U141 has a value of 2.8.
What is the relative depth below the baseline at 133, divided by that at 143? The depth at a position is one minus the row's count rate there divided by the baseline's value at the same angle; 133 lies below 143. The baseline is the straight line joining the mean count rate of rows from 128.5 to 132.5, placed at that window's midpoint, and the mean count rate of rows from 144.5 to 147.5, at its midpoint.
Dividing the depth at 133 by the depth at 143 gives 1.74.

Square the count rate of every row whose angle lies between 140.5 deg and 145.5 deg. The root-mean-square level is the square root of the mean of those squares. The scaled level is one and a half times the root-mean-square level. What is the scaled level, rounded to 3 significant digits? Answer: 2.99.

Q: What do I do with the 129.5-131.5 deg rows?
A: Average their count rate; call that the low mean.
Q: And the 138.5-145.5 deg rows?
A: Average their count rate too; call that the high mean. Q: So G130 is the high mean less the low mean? 0.4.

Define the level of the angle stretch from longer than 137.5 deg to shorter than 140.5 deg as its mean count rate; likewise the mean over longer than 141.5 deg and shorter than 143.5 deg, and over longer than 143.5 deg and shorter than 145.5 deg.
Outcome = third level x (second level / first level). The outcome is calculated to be 2.45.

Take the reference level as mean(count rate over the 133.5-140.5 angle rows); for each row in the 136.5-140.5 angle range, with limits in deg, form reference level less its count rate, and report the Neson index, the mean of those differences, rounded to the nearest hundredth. -0.09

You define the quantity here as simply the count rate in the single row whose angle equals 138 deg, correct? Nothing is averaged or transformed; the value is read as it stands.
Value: 1.51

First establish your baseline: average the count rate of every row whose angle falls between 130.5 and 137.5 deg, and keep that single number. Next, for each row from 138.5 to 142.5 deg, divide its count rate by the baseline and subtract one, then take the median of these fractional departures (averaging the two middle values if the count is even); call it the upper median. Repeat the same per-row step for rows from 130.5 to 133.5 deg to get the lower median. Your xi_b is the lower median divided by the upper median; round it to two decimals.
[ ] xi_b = 0.42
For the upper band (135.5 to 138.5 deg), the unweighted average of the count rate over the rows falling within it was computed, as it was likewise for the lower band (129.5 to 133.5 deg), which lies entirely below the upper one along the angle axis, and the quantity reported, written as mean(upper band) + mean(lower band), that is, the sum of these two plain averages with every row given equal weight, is 3.0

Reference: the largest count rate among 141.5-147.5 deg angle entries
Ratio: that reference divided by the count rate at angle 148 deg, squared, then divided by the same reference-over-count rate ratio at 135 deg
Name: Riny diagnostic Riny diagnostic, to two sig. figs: 0.56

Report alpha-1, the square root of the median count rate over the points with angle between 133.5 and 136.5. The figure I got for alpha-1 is 1.19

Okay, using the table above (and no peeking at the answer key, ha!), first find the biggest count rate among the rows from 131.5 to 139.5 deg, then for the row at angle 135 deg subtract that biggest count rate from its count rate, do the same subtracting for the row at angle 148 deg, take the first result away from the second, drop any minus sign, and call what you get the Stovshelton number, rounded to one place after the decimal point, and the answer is 1.0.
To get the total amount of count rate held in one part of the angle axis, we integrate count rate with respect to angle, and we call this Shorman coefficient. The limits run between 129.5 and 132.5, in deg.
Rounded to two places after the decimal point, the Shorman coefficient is 4.71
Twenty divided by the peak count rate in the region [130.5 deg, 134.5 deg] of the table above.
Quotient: 12.3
